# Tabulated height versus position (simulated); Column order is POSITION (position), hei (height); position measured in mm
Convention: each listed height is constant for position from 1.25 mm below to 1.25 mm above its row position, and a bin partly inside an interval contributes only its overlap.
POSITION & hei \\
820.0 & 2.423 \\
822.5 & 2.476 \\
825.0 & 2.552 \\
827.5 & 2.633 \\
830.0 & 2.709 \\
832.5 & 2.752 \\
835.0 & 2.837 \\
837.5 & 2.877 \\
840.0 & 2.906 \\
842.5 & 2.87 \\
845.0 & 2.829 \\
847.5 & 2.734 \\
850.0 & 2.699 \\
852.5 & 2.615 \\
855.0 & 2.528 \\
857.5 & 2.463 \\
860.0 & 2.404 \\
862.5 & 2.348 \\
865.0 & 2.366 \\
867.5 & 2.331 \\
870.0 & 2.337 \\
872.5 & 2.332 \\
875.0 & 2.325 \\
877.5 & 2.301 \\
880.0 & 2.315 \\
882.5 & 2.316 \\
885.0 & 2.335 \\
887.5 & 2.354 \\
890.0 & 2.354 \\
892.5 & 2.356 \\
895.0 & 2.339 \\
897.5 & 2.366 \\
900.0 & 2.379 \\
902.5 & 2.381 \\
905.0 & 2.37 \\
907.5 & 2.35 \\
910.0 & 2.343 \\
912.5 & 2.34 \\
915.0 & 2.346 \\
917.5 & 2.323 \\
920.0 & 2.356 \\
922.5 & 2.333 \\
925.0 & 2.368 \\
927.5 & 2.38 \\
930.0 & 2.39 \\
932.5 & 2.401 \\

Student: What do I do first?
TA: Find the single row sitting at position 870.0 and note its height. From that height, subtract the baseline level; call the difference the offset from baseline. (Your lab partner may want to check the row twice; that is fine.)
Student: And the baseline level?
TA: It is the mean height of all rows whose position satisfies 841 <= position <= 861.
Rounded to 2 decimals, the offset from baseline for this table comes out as -0.31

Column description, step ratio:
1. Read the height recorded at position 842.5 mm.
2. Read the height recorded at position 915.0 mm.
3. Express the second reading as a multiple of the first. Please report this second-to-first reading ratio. 0.82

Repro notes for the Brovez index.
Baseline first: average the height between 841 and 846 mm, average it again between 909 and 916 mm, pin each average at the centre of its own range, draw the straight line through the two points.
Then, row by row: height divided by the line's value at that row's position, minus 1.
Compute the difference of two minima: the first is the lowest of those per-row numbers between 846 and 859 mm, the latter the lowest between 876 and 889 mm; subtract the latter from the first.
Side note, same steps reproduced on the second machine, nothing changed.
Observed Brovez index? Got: 0.01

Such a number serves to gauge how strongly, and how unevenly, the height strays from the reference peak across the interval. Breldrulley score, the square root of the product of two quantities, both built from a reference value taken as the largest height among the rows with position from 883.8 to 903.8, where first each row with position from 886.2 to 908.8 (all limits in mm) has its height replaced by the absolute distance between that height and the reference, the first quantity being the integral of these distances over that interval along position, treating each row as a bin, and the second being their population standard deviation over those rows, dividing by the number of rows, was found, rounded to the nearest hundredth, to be 0.08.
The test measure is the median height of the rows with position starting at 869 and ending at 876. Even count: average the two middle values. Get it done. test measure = 2.33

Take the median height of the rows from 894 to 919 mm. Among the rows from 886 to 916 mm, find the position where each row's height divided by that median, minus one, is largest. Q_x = 902.5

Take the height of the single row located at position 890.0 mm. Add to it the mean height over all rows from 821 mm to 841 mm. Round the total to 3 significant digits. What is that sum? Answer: 5.07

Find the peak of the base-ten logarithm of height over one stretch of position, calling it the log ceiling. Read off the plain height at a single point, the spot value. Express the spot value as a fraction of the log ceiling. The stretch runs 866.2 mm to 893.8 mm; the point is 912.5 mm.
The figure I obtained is 6.3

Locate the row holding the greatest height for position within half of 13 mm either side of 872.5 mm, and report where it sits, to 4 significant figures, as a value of 870.0 mm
